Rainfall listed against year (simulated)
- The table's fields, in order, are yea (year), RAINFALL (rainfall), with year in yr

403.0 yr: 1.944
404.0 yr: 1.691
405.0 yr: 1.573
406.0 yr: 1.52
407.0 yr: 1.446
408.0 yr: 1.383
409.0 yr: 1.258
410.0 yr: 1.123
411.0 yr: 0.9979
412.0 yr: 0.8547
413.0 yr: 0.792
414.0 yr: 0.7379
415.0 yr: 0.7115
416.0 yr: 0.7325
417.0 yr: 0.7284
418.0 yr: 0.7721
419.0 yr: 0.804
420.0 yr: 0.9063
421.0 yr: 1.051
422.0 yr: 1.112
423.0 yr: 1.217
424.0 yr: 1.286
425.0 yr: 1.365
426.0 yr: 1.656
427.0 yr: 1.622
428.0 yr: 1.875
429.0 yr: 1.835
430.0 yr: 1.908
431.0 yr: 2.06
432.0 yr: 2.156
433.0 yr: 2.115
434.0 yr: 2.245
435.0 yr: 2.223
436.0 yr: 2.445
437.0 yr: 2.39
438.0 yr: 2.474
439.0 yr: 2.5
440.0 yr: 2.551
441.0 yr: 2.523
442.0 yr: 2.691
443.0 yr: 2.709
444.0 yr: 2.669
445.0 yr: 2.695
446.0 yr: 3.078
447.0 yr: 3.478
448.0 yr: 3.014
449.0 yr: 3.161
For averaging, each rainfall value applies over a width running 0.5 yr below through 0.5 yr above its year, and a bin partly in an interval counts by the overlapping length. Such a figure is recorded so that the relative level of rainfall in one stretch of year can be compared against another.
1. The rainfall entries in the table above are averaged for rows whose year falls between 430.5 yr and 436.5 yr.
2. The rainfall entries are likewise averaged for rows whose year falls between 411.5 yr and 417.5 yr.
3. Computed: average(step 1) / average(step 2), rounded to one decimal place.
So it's 2.9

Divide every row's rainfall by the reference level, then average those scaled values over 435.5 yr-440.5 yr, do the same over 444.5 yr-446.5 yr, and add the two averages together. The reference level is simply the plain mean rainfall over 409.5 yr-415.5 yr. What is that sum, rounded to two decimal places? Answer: 6.16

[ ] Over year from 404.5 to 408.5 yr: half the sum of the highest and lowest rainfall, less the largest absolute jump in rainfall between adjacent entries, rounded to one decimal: 1.4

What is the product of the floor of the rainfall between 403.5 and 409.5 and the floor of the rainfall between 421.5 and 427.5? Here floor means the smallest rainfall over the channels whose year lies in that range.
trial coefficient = 1.4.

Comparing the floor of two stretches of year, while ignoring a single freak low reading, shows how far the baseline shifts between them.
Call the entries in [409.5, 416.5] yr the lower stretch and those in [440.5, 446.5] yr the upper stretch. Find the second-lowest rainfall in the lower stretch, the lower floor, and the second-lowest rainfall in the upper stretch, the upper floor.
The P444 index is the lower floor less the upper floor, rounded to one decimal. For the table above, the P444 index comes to -1.9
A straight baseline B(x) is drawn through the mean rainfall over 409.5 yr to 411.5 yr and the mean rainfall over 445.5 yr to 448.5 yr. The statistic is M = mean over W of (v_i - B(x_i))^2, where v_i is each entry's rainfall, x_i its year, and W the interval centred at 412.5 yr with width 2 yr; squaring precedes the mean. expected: 0.13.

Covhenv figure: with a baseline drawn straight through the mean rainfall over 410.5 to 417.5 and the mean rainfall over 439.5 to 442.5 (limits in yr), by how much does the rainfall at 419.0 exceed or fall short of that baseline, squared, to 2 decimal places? 0.10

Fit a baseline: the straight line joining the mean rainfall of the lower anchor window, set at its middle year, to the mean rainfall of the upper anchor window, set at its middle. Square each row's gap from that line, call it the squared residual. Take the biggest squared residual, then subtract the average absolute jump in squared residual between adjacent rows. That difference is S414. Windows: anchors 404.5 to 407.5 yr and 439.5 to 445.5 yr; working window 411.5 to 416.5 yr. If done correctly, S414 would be 1.1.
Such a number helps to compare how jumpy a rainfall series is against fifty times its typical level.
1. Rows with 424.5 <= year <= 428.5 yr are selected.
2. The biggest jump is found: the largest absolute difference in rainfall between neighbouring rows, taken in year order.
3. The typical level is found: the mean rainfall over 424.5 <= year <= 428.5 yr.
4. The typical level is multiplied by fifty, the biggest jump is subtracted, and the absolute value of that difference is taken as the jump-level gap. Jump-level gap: 81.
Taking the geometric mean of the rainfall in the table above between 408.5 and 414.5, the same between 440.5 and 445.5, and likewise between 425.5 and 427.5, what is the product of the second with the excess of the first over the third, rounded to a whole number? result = -2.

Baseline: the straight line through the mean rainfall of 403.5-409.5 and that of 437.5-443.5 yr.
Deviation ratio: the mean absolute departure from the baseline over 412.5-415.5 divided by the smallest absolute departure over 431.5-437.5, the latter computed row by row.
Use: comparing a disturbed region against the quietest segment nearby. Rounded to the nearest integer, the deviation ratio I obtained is 63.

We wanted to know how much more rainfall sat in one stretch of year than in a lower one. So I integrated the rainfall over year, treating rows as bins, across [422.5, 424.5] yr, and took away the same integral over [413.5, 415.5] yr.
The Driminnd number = 1.1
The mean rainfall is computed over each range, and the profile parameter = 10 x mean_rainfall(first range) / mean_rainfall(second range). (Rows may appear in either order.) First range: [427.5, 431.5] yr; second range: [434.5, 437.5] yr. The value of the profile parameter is 8.2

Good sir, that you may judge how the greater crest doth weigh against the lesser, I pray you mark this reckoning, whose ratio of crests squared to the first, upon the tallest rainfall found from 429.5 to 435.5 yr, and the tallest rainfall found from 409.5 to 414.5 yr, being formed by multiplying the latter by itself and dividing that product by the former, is 0.56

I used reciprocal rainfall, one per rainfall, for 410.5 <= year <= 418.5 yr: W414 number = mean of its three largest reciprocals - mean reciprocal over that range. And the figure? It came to 0.10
